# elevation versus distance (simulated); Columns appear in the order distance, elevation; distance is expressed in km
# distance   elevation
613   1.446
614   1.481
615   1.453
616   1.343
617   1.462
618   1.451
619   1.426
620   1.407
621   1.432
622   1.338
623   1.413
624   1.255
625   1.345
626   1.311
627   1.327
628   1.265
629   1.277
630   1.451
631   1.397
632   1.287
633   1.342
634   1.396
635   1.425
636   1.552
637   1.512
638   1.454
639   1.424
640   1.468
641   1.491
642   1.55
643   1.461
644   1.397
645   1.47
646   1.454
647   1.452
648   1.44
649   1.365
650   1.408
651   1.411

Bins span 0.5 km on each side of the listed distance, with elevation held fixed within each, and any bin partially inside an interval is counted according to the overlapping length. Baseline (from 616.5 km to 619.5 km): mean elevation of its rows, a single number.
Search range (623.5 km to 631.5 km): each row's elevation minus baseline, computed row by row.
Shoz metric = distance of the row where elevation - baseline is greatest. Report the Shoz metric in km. 630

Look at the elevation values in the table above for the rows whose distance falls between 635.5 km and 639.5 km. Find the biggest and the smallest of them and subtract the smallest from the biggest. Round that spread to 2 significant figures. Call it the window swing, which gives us 0.13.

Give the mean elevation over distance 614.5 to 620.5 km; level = 1.42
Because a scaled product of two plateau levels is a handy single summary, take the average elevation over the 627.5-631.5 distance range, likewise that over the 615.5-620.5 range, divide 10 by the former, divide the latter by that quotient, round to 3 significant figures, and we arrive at 0.191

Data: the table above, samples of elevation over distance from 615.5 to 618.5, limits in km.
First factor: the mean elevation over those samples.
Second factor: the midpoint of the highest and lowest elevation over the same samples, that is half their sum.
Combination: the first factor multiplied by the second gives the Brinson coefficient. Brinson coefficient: 2.0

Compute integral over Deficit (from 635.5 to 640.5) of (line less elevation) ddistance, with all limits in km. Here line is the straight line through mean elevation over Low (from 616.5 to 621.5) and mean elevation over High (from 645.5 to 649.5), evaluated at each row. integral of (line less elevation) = -0.3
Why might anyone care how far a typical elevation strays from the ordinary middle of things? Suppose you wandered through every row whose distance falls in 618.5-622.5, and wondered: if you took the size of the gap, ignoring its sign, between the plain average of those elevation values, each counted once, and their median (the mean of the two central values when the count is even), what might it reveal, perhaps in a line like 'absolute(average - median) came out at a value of 0.016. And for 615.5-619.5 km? 0.018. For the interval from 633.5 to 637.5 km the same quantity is 0.003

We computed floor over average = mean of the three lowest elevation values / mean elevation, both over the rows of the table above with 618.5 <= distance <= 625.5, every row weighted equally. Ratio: 0.956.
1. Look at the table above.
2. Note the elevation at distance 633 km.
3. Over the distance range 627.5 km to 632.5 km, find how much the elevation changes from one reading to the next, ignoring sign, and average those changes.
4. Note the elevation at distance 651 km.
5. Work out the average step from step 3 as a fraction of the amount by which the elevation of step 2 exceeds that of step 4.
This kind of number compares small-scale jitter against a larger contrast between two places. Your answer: -1.3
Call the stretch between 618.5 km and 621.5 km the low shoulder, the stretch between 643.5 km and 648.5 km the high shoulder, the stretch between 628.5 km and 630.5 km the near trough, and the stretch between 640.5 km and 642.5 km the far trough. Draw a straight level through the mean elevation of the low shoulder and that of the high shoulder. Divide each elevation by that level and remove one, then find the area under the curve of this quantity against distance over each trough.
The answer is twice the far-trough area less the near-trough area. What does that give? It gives 0.32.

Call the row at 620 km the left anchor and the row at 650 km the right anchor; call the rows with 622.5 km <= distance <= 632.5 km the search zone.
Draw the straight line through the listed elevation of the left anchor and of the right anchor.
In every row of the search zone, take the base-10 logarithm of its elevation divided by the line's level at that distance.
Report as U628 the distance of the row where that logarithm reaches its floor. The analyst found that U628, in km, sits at 624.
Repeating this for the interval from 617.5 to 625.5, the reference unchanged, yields 624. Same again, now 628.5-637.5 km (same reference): 629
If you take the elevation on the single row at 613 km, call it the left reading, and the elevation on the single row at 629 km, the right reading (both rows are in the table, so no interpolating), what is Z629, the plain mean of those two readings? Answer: 1.36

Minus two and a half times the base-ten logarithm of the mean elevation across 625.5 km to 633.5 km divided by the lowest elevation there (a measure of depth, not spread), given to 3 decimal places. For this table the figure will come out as -0.056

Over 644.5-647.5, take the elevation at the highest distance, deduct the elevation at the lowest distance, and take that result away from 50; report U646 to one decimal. 50.0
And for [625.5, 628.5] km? 50.0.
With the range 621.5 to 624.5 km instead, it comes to 50.1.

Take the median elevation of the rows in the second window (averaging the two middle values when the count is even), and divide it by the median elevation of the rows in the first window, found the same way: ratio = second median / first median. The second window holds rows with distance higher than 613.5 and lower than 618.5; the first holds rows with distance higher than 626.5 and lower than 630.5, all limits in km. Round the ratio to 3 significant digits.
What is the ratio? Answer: 1.12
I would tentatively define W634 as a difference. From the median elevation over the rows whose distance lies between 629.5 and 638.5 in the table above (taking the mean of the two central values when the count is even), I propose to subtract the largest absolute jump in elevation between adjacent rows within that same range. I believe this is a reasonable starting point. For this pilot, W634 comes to 1.30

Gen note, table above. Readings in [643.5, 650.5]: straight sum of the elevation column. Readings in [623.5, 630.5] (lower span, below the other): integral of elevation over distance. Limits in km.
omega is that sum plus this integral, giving 19.2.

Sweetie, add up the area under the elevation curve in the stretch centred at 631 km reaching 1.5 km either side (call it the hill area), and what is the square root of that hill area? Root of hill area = 2.033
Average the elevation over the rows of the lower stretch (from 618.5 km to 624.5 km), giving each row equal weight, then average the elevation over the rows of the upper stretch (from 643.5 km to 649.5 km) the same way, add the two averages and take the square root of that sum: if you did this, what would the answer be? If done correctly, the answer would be 1.68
